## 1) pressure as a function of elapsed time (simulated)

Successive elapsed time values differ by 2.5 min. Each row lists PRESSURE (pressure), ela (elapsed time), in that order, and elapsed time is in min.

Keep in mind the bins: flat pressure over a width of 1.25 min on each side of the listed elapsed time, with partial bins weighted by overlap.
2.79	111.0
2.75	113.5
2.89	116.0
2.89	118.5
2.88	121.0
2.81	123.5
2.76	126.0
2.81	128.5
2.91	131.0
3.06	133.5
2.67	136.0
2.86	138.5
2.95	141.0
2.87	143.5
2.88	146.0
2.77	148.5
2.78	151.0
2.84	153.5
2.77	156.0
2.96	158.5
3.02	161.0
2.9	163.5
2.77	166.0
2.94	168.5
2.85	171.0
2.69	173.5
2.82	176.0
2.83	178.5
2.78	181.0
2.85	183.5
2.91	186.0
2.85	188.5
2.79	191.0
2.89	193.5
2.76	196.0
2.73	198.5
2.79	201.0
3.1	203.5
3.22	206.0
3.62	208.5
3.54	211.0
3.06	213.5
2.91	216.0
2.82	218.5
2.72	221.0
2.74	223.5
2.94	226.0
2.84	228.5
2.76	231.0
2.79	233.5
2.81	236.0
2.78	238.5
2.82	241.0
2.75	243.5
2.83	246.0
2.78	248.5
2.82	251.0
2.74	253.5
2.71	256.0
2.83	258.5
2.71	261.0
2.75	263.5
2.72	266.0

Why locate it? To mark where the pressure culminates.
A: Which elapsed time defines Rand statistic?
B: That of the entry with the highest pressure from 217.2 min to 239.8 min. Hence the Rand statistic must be 226.0 min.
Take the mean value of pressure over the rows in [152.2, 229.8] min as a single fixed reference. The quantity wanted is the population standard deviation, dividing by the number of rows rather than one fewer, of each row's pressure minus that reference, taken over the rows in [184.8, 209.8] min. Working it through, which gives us 0.263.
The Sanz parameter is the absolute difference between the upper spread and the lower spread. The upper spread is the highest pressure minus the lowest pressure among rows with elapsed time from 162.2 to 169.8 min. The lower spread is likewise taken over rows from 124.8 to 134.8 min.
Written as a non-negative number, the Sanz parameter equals 0.13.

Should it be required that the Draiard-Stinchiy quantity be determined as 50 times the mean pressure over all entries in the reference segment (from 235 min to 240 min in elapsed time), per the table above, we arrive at 140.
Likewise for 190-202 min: 140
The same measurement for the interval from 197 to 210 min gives 155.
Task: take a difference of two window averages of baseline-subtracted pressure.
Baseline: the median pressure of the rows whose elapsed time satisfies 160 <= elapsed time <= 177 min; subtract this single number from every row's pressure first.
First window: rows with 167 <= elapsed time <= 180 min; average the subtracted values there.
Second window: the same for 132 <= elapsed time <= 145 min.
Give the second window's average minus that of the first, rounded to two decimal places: 0.06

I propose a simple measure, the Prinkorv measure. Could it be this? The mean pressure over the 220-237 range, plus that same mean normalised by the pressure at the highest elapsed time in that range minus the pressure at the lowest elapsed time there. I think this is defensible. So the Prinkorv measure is 34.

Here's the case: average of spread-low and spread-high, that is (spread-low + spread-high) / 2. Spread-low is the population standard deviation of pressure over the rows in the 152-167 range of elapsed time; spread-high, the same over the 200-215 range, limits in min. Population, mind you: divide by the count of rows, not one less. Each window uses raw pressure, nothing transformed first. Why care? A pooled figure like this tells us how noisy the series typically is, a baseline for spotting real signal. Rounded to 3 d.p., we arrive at 0.189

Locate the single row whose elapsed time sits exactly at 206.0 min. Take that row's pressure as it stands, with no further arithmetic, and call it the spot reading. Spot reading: 3.22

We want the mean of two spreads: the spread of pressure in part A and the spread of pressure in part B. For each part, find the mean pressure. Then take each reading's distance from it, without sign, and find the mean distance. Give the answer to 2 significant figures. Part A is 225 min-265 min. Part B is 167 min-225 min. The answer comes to 0.11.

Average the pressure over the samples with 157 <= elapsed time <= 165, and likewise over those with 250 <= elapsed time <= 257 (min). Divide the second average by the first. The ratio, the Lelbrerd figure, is 0.93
